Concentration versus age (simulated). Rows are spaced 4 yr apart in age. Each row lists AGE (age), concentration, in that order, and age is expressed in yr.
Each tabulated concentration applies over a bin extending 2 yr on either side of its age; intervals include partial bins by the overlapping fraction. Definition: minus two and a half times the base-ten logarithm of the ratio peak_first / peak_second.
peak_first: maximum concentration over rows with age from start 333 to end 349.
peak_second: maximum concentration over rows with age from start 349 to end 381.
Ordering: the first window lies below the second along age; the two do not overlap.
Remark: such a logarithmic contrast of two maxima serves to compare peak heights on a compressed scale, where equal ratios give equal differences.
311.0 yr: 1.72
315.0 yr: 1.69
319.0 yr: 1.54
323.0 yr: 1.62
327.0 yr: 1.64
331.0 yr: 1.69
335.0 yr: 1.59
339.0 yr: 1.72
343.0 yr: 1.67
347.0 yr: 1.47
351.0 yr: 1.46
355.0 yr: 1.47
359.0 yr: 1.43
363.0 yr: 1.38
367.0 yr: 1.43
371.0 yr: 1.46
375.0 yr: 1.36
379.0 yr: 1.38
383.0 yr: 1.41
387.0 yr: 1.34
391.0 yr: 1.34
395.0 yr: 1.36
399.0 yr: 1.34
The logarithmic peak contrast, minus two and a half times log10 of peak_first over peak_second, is -0.17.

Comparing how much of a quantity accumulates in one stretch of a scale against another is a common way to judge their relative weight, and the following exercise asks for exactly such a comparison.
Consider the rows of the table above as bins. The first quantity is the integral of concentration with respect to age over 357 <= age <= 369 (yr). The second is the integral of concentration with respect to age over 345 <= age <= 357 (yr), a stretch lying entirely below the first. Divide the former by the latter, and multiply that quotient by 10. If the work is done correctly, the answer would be 9.6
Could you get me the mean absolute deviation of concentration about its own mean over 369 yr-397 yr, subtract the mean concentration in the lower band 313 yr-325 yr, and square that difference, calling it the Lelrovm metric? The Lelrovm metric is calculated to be 2.51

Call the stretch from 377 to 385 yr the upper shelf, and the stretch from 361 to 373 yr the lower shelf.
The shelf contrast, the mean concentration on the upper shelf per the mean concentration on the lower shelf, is 0.98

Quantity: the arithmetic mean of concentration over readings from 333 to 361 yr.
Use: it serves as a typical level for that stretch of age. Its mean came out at 1.54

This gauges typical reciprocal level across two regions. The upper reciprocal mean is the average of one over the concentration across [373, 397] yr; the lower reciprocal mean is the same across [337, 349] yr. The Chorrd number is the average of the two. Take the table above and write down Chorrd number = 0.676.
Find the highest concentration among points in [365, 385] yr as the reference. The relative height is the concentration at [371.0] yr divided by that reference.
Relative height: 1.00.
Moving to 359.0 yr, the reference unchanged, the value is 0.98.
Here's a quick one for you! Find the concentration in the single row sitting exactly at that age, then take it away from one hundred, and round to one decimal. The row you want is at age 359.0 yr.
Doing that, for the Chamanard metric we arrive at 98.6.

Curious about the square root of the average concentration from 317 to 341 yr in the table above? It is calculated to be 1.28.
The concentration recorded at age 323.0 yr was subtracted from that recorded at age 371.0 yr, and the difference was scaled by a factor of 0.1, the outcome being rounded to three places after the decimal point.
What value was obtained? -0.016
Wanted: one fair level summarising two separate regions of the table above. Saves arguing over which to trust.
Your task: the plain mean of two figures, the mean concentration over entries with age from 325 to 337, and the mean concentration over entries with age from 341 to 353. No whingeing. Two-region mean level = 1.59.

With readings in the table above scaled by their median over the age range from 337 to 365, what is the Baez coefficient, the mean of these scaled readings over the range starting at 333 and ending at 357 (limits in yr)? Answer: 1.06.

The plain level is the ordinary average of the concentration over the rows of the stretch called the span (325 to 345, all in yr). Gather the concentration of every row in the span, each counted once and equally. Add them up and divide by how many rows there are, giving 1.66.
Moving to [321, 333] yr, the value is 1.65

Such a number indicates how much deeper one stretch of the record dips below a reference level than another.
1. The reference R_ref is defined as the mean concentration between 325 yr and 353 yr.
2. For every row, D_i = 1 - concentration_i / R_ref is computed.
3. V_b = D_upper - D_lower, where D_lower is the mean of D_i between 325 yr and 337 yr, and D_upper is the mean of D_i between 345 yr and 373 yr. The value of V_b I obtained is 0.12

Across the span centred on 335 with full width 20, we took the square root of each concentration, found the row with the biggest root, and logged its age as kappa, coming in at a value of 339.0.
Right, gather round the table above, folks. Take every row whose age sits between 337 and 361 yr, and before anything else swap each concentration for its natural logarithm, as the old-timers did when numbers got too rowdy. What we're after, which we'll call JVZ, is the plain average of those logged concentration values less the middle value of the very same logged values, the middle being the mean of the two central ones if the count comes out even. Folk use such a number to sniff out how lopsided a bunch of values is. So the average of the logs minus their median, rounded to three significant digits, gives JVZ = 0.0417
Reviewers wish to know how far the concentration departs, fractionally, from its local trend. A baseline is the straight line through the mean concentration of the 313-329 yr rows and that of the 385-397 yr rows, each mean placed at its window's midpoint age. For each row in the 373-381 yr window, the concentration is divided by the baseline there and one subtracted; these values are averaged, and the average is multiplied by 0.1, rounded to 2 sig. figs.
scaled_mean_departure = -0.0023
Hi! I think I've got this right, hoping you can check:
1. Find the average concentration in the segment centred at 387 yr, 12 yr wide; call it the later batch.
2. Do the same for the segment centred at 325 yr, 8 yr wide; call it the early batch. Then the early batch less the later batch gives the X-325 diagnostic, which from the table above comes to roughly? 0.267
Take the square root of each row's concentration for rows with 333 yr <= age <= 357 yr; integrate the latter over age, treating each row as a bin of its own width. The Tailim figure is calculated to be 30.0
